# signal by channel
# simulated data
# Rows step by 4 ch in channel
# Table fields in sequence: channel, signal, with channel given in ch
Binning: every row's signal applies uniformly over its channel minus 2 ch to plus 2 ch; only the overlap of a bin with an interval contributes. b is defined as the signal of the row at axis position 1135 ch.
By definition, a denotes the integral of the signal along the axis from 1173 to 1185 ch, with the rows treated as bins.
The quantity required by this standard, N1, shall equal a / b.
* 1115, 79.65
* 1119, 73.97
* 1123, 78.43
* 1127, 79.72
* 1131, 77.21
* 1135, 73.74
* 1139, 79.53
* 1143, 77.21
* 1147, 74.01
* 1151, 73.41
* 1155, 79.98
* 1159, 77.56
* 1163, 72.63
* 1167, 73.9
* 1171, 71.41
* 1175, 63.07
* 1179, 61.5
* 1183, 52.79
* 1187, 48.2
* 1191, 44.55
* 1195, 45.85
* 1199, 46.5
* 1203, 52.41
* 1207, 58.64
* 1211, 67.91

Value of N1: 10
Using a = 709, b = 73.74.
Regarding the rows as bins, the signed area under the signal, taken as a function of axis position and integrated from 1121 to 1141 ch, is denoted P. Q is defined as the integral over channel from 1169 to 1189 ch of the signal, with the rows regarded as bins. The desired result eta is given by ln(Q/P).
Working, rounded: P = 1555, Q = 1188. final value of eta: -0.3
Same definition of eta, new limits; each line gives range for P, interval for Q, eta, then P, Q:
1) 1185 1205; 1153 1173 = 0.5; 950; 1502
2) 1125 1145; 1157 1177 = -0.1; 1550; 1434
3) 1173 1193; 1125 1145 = 0.4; 1080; 1550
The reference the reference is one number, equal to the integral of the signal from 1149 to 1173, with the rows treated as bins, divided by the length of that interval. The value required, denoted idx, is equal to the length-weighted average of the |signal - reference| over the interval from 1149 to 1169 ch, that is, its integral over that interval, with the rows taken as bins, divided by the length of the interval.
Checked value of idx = 2.5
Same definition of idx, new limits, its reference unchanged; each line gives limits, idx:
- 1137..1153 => 2.3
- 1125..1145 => 3.1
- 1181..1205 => 26.4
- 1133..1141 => 2.9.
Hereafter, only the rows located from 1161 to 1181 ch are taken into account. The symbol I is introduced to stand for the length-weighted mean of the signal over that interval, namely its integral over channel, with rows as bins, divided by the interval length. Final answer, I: 69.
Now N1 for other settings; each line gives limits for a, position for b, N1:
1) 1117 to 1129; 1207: 16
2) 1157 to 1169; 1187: 19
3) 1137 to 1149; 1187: 19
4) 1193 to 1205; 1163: 8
